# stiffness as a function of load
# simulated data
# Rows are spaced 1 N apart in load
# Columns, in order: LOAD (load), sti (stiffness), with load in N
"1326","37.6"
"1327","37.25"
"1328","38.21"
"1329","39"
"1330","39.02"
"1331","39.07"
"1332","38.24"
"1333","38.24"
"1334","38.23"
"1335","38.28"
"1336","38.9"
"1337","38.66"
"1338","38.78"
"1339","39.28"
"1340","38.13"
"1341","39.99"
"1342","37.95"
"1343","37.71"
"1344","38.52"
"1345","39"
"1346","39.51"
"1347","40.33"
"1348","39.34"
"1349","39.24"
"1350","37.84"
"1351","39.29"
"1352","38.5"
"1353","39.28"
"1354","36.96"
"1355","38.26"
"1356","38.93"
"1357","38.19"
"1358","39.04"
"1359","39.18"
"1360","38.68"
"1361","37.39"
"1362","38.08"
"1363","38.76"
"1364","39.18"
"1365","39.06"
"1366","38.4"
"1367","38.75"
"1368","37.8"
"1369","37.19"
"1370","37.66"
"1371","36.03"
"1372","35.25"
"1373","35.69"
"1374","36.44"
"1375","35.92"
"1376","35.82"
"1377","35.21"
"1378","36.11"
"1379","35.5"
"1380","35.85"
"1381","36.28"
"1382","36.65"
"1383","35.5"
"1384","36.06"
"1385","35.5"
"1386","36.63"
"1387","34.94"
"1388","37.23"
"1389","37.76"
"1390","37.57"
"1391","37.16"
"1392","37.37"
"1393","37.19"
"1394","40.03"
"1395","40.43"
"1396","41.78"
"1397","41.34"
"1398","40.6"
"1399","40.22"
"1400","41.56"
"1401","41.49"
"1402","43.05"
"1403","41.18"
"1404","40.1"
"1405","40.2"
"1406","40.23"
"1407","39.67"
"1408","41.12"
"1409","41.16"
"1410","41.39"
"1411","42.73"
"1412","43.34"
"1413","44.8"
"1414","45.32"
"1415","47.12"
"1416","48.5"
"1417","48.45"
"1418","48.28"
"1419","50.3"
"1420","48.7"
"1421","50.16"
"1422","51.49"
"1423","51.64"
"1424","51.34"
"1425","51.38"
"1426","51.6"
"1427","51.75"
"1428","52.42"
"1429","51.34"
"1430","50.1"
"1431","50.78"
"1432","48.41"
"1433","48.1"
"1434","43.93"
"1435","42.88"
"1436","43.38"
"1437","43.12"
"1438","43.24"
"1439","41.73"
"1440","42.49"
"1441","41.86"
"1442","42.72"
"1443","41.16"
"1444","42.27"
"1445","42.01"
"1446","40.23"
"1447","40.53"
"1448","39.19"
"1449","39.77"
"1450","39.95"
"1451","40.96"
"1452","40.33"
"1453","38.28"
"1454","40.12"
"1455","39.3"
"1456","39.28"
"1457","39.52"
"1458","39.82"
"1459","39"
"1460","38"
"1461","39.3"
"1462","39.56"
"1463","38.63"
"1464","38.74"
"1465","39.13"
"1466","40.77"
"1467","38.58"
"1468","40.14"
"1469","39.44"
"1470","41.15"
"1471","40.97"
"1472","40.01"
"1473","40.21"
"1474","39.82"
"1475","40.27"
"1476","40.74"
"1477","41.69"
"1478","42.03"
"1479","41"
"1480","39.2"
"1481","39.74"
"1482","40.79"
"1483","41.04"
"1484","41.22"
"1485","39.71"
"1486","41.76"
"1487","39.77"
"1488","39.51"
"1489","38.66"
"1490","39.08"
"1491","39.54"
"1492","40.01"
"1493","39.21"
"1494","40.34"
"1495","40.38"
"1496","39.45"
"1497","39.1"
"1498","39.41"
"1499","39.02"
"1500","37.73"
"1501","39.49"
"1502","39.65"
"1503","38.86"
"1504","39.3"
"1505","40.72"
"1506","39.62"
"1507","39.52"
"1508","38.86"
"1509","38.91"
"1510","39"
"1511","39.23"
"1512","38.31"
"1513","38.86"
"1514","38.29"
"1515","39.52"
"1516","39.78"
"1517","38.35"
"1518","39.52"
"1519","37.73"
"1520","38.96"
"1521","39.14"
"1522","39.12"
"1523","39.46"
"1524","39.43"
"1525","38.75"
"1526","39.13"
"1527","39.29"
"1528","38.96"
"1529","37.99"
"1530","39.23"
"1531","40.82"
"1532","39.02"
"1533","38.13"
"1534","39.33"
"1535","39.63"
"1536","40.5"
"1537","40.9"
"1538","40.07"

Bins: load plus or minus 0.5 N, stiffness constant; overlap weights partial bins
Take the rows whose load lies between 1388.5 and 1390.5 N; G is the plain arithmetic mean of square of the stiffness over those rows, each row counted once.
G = 1419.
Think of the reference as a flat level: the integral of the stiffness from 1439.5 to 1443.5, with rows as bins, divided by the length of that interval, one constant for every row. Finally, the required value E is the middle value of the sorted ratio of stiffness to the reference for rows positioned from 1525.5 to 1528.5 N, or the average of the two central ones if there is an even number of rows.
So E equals 0.93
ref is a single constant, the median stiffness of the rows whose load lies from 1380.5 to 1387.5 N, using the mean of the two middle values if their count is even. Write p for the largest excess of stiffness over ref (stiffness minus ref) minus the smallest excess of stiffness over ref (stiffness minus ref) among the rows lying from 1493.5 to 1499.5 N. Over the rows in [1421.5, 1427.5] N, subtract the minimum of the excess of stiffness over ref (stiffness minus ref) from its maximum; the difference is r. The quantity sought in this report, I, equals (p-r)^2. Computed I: 0.9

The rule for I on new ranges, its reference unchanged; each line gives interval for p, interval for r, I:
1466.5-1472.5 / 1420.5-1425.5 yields 1.2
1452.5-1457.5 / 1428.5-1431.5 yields 0.4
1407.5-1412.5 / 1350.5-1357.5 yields 0.0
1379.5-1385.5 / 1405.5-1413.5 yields 15.8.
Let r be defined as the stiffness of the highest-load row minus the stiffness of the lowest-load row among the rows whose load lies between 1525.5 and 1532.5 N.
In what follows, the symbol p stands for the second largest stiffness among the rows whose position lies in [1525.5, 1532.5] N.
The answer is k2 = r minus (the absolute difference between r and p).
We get -40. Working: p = 39.29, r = -0.1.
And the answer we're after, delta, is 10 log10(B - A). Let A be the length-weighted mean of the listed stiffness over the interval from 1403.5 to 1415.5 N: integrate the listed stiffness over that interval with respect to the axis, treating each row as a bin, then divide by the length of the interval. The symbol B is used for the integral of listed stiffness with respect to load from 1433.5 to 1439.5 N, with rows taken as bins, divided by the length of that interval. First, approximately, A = 42.3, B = 43.0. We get -1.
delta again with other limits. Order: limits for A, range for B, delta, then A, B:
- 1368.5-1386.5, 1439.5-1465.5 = 6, 36.1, 40.1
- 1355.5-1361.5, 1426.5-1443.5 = 9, 38.6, 45.8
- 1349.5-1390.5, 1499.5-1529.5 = 2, 37.3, 39.0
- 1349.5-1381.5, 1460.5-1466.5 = 3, 37.5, 39.4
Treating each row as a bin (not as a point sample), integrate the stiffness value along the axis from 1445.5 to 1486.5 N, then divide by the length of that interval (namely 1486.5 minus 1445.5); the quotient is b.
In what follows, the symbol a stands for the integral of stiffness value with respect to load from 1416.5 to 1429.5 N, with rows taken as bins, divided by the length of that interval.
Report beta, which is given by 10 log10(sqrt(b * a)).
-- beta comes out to 16.5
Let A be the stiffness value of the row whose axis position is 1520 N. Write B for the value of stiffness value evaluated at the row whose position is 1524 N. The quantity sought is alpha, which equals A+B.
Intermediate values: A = 38.96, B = 39.43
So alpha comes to 78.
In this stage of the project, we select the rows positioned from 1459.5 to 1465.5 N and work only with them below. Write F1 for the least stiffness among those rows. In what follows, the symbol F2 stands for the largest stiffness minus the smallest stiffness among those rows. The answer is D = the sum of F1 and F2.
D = 39.6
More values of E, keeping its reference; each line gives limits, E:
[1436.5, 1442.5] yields 1.01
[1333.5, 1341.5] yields 0.92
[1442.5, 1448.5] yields 0.97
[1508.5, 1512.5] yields 0.93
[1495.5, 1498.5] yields 0.94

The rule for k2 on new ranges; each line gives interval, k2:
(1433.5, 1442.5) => -46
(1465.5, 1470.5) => -40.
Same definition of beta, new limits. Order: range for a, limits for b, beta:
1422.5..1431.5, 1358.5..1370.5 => 16.5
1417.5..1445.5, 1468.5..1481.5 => 16.4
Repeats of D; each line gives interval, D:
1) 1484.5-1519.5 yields 41.8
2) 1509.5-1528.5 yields 39.8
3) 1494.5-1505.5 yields 40.7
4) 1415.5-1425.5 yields 51.6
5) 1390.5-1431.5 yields 52.4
